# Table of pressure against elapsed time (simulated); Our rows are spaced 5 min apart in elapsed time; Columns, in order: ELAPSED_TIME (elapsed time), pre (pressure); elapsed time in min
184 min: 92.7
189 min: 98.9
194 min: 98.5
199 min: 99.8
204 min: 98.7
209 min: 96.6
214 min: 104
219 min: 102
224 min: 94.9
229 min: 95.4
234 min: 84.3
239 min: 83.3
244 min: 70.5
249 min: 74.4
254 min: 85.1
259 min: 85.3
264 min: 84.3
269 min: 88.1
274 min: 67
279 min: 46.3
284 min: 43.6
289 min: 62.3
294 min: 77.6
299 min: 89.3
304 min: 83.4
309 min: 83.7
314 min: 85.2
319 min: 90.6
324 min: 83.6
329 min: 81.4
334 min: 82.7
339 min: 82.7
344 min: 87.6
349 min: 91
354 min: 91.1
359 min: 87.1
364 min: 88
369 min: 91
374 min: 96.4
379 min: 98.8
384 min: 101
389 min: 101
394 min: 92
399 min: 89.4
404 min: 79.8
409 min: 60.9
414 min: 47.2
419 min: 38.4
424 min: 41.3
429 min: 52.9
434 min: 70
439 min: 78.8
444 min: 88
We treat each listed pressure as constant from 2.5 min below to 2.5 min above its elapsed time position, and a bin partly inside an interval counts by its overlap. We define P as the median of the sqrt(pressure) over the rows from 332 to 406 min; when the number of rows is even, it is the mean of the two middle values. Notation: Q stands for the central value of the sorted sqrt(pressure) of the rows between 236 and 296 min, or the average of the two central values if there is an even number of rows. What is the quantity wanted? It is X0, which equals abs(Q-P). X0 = 0.8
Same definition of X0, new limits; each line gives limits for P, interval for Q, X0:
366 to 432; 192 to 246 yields 0.4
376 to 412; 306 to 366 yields 0.3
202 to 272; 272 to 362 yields 0.2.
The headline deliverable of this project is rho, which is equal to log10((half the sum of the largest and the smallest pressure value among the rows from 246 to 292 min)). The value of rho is 1.82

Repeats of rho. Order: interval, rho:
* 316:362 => 1.94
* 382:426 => 1.84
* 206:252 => 1.94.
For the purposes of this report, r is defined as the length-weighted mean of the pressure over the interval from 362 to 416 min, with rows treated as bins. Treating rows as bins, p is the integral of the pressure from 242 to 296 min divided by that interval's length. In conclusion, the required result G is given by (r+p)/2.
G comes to 79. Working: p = 71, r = 86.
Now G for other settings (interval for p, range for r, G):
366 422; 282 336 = 80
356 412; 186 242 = 92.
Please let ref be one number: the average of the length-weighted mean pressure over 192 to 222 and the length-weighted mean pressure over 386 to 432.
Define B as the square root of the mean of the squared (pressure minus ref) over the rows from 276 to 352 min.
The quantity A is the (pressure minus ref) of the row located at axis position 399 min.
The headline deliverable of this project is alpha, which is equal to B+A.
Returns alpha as 21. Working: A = 6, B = 15.6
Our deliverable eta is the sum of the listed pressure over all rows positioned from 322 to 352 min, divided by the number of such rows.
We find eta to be 85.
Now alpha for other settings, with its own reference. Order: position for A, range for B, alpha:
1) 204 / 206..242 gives 28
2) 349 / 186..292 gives 24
